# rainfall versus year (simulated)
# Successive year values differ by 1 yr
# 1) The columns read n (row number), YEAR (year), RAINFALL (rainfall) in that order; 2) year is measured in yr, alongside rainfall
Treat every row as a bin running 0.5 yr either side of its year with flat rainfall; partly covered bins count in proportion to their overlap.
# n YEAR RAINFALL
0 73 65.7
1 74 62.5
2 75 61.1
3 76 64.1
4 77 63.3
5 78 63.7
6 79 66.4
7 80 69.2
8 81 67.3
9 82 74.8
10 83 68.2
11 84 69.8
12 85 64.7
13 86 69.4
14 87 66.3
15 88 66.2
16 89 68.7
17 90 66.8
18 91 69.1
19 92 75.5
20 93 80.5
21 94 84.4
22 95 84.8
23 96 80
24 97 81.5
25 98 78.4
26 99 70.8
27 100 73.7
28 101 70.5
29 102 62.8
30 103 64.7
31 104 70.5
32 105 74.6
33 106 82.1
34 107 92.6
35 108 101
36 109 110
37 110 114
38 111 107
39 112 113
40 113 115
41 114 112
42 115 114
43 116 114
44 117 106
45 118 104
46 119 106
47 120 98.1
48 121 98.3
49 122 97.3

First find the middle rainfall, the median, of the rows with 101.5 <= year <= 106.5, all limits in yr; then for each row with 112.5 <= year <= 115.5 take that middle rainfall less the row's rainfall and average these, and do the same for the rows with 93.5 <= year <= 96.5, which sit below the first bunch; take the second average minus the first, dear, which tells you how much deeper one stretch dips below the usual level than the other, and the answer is 31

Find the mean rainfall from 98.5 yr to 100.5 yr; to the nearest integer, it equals 72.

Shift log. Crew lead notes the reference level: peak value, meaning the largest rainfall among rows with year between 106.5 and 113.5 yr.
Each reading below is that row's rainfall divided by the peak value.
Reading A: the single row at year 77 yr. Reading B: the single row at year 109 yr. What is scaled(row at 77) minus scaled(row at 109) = -0.41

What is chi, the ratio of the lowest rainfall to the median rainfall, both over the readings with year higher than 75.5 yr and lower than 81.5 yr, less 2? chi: -1.030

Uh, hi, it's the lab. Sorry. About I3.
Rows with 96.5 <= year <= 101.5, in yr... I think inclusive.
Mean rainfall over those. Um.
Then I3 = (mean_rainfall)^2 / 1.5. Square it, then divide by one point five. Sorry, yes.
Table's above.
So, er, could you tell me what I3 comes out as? 3748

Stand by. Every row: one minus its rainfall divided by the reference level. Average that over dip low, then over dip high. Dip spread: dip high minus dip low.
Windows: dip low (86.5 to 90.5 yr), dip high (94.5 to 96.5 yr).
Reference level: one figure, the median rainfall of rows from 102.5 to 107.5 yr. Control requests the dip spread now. -0.21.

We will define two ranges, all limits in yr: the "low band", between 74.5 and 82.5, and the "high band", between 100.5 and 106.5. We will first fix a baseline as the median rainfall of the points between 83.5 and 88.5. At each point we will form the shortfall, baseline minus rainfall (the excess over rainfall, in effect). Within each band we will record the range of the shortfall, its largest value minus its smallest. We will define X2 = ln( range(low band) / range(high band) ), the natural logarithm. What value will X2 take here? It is -0.3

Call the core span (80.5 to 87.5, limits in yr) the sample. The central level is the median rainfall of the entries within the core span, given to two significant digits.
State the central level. 68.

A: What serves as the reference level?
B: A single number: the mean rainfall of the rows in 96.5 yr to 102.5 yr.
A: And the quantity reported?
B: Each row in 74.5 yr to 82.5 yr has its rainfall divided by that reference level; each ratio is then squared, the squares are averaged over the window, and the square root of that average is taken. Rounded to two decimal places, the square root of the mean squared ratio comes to 0.91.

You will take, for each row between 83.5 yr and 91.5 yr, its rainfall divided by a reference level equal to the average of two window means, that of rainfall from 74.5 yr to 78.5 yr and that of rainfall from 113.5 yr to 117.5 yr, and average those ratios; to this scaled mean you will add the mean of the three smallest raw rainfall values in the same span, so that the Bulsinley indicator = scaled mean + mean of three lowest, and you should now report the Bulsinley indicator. 67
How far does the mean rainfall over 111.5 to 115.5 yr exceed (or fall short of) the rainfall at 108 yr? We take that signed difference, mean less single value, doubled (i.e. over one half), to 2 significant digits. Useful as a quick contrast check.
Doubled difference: 25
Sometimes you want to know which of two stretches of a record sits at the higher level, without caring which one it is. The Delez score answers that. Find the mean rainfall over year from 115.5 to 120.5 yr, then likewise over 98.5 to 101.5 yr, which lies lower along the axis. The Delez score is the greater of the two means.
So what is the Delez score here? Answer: 106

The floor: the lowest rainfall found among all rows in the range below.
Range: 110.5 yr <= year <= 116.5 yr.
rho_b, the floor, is 107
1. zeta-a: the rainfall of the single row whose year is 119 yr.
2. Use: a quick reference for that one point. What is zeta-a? 106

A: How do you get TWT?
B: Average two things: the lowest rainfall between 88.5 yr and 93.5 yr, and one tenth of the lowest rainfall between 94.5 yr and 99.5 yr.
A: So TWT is 36.9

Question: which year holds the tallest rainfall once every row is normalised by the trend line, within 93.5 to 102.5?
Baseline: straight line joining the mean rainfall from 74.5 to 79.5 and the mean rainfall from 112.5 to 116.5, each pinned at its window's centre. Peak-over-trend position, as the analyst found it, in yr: 94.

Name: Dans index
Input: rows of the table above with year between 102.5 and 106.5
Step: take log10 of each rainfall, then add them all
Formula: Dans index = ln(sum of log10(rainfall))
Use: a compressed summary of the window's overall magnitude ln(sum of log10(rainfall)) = 2.01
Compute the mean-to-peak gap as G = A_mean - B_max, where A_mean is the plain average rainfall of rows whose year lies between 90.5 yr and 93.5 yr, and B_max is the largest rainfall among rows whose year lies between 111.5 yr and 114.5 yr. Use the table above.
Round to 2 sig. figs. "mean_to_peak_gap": -40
